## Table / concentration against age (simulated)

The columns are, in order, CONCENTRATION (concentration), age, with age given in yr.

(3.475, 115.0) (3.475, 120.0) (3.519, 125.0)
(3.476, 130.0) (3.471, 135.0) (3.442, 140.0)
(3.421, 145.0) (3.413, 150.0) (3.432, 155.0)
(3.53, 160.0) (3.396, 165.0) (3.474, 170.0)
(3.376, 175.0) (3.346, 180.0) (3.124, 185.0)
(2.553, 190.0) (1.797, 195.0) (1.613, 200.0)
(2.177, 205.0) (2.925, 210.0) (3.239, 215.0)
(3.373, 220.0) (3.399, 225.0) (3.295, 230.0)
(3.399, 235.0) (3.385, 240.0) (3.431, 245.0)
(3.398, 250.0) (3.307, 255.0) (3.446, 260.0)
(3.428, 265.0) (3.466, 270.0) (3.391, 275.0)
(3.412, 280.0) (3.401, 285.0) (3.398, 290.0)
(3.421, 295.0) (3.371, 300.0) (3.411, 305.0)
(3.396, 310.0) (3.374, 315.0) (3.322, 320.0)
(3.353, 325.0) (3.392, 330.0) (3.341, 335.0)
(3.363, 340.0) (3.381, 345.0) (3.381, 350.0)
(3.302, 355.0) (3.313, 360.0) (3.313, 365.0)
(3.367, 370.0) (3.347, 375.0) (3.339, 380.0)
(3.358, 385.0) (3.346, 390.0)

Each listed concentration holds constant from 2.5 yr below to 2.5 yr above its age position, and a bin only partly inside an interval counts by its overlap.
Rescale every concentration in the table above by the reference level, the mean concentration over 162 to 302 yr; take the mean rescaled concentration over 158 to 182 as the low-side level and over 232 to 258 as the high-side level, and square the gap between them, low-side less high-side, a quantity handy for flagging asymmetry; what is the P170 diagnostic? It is 0.000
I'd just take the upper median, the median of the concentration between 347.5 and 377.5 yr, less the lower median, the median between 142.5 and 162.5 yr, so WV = -0.10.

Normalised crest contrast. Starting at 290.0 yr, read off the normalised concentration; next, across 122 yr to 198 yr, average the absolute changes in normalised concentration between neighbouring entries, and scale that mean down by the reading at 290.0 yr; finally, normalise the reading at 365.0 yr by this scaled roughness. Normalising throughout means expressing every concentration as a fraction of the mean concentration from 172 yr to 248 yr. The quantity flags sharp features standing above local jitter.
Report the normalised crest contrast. 25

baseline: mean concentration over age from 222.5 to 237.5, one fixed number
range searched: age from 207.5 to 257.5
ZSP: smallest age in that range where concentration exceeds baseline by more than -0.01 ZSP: 220.0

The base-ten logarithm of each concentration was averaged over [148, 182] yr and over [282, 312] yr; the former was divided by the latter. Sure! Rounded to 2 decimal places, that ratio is 1.01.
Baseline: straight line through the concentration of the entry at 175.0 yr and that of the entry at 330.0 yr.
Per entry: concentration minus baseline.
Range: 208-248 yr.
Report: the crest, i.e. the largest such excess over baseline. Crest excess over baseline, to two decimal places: 0.05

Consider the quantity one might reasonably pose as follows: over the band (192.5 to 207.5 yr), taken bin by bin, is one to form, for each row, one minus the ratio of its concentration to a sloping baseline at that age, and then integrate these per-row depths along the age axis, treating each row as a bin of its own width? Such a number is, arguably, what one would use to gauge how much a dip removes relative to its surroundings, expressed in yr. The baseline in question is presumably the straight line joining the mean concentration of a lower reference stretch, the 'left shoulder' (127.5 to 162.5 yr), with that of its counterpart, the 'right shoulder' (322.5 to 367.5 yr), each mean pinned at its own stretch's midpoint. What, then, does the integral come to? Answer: 6.8 yr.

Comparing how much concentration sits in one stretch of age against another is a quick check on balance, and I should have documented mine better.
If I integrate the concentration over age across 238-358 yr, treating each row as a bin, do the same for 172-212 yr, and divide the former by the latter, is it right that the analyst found 3.9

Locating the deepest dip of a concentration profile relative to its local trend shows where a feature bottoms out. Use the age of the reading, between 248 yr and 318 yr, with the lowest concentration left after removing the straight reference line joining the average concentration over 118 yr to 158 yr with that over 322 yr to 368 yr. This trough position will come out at 255.0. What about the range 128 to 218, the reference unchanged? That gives 200.0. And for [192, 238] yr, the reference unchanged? 200.0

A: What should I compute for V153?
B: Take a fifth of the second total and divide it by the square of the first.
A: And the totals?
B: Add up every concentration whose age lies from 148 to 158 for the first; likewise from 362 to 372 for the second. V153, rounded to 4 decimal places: 0.0285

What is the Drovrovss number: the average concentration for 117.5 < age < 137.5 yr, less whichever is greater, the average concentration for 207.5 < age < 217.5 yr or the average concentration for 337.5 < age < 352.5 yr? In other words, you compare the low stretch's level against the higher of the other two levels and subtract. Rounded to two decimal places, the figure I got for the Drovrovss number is 0.11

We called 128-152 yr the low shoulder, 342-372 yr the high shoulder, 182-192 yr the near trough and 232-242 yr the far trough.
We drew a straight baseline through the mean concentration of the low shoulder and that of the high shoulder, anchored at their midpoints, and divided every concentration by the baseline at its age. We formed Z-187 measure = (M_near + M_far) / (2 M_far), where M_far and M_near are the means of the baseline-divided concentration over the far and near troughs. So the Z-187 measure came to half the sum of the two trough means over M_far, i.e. 0.92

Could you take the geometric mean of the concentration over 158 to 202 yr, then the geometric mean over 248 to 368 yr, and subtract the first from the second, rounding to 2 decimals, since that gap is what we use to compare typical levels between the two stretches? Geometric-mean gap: 0.57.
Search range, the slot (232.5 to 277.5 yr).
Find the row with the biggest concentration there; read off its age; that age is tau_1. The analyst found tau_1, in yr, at 270.0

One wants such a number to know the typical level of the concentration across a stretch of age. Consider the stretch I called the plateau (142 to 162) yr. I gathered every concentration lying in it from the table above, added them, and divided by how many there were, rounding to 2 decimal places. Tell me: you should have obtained 3.45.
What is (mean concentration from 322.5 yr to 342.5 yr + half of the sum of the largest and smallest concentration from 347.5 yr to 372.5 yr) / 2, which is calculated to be 3.35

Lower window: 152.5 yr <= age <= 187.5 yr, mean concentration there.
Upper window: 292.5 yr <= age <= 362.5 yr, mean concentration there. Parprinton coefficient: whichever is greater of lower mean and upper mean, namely 3.38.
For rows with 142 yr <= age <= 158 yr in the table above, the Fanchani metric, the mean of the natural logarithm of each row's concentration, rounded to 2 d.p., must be 1.23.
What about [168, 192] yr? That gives 1.15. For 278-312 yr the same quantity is 1.22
